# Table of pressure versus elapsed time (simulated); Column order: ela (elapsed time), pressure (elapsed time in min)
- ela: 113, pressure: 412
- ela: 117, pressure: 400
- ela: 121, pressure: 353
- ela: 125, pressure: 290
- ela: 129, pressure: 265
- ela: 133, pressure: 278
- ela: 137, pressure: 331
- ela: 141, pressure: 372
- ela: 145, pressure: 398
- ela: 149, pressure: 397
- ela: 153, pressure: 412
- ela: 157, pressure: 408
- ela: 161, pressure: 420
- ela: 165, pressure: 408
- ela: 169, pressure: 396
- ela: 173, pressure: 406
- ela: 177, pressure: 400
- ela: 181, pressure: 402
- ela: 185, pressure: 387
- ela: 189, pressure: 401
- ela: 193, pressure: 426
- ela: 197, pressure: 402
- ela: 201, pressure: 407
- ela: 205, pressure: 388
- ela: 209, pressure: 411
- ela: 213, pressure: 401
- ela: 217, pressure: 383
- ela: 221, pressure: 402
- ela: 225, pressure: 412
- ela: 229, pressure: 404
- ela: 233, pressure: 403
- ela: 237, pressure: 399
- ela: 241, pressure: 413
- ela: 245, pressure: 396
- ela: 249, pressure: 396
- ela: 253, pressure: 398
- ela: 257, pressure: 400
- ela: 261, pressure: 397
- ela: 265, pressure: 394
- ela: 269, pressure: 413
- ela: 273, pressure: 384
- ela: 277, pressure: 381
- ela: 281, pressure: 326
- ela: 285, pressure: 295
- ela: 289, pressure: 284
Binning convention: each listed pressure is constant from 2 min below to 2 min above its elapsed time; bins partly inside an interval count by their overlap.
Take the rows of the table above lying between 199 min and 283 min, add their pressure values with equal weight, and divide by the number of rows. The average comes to 396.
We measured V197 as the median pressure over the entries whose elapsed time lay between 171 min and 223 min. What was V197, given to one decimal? 402.0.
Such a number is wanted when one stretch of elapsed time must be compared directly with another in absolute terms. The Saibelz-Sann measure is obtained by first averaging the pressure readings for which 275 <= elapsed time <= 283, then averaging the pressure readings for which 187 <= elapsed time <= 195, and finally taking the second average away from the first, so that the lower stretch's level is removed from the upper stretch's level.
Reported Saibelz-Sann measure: -60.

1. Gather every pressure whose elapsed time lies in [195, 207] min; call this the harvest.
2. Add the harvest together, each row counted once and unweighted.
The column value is 1197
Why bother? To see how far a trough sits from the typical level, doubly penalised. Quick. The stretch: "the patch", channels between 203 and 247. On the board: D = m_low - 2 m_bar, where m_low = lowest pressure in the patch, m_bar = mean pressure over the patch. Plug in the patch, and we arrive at -419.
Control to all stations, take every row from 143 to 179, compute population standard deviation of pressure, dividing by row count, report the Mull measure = 8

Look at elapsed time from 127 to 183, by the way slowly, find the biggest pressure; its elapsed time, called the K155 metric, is 161 min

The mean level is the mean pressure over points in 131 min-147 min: 345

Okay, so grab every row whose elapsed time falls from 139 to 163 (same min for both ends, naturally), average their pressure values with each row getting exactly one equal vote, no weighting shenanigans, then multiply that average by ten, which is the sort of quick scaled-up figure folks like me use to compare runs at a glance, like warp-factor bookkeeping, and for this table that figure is 4012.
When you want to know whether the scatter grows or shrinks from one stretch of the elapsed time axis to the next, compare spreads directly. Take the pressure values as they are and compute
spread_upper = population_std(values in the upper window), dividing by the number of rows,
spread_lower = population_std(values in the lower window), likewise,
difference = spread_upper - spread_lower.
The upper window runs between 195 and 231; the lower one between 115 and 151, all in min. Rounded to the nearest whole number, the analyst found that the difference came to -42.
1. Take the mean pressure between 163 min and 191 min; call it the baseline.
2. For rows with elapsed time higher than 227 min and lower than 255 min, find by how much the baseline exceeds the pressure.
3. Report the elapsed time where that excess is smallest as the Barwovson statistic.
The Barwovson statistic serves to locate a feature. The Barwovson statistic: 241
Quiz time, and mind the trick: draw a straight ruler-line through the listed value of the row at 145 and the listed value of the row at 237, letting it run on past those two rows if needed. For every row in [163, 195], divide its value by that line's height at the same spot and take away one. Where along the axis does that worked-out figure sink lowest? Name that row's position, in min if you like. 185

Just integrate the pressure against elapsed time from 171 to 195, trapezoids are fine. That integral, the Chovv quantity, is 9688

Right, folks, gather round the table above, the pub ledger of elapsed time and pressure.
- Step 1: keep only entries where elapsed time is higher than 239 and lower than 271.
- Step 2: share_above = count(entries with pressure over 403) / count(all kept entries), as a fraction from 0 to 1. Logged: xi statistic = 0.25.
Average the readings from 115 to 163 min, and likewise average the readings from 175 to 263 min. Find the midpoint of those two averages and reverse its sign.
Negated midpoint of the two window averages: -381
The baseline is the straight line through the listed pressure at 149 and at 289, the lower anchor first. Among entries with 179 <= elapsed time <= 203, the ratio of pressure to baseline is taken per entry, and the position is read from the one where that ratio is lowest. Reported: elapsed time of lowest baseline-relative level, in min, 185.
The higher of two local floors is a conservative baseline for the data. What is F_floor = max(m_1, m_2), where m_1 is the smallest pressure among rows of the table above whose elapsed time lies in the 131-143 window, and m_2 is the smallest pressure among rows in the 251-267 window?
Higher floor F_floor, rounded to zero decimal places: 394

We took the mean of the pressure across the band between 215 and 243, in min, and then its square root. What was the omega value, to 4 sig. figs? 20.06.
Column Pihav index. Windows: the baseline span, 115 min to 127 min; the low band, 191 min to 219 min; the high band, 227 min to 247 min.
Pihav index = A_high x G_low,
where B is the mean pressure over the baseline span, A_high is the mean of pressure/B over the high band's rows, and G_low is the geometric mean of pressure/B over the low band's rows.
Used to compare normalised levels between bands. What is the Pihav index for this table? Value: 1.34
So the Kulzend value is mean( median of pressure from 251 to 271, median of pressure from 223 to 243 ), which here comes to 401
